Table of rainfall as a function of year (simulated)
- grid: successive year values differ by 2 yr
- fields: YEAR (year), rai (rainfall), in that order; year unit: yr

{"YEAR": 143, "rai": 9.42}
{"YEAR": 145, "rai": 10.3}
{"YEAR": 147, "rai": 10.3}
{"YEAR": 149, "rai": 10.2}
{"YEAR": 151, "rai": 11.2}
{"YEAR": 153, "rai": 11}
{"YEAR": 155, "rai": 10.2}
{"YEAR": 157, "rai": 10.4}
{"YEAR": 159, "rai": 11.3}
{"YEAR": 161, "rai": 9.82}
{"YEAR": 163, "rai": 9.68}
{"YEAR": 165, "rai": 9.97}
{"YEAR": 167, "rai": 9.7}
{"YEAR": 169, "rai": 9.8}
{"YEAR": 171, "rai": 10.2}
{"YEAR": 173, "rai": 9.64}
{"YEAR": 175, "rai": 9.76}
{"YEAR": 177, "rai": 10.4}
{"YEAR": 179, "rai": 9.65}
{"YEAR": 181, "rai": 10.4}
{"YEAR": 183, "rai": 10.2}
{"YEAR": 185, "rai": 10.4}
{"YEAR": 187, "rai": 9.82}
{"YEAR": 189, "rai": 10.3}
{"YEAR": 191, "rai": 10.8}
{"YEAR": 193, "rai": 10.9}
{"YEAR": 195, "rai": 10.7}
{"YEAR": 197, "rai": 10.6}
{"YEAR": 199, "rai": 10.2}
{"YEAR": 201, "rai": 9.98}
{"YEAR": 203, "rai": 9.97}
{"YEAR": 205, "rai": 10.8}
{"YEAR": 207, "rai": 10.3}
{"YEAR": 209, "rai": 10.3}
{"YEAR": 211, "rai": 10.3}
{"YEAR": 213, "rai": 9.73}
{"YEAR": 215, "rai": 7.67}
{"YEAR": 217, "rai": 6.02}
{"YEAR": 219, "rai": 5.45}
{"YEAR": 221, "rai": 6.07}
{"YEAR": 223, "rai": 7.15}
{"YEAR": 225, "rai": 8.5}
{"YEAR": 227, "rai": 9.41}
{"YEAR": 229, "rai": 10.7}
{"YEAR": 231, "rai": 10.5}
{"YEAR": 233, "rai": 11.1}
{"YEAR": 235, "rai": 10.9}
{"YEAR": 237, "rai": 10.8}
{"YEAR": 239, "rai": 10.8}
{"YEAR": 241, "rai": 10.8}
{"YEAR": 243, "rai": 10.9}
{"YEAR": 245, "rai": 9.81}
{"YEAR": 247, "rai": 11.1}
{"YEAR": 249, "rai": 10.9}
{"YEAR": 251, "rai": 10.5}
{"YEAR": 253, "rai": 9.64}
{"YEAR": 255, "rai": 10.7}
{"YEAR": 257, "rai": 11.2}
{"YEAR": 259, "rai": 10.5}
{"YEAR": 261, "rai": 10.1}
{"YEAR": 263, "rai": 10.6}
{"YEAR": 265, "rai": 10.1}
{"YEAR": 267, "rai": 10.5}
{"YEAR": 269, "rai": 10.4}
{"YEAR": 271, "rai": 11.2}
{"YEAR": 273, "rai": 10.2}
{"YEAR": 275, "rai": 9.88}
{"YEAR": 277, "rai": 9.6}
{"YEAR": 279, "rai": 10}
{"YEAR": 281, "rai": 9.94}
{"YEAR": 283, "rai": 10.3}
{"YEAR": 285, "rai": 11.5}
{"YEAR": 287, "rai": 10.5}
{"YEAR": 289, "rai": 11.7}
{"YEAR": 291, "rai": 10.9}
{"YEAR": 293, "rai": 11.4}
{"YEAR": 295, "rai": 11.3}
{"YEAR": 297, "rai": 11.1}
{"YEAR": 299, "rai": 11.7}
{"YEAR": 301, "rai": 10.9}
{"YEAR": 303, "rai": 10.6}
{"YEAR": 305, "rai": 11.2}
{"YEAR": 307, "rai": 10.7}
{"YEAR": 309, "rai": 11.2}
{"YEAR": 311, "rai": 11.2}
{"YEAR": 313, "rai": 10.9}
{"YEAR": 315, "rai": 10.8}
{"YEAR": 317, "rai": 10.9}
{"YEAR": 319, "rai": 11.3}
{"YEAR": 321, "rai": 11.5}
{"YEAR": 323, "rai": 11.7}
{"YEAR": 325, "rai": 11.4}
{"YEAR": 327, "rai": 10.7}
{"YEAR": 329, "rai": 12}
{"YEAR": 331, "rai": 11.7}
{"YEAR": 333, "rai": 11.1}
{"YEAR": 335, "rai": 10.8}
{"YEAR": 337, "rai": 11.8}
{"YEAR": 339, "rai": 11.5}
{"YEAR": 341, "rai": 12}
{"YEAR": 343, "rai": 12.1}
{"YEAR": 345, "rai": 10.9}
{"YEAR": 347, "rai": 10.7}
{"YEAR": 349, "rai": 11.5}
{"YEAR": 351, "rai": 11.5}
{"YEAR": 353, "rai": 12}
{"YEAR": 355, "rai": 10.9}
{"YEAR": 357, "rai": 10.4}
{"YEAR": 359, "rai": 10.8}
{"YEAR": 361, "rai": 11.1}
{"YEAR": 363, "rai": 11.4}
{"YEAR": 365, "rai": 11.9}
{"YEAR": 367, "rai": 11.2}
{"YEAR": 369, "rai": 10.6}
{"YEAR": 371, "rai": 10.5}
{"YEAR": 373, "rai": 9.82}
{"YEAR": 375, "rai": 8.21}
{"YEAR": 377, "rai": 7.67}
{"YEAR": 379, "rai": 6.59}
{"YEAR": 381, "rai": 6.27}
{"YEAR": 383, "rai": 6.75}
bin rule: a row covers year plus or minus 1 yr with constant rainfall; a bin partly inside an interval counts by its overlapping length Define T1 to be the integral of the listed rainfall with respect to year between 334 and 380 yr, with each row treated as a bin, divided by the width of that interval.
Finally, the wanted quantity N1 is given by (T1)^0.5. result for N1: 3.27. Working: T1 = 10.7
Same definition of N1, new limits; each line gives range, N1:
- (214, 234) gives 2.87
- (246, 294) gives 3.25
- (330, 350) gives 3.38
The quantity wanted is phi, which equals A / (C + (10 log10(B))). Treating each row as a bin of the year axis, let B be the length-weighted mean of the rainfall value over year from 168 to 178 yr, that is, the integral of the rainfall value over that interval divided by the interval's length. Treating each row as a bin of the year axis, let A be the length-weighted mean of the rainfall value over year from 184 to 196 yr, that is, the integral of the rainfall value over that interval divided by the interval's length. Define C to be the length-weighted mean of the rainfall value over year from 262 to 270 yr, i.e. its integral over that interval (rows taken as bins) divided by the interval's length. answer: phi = 0.51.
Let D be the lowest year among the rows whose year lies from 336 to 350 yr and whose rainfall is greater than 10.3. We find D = 337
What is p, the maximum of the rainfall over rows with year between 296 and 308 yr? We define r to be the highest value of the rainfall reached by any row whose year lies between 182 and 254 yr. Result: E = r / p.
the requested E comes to 0.95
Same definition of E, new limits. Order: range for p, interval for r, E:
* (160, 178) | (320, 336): 1.15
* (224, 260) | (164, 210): 0.97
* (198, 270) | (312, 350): 1.08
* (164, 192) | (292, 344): 1.12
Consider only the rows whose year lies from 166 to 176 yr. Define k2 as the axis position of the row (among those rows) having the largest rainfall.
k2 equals 171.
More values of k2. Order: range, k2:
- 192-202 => 193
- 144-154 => 151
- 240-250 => 247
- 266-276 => 271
